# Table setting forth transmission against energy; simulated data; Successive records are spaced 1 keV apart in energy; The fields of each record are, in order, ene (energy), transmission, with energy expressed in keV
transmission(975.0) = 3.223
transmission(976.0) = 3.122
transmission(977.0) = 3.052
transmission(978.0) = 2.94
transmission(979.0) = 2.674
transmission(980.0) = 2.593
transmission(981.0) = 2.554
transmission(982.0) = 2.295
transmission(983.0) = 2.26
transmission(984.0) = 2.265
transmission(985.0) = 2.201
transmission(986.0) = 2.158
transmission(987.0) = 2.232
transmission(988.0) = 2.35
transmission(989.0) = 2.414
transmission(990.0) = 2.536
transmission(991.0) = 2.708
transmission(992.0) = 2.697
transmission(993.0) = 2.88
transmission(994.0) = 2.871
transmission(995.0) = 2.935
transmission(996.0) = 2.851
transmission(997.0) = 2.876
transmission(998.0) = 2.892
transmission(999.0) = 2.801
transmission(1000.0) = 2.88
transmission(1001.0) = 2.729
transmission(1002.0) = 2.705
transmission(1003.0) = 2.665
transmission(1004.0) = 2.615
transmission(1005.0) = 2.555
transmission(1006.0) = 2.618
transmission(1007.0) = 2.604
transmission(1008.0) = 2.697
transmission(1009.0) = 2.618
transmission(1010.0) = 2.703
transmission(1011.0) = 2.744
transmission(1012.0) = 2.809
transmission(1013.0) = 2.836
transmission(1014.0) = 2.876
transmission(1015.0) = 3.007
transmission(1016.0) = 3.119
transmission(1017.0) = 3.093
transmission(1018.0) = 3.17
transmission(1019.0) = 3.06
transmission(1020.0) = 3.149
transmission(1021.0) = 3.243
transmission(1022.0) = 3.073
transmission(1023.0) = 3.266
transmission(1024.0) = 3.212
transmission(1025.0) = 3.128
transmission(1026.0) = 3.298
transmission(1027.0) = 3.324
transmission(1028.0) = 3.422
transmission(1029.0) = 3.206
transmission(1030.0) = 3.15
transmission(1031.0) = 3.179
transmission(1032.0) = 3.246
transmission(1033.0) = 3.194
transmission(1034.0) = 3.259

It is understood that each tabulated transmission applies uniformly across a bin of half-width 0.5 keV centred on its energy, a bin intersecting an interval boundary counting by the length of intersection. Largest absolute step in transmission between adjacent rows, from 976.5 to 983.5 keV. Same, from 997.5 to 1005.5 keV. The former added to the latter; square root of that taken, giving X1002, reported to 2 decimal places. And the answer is 0.65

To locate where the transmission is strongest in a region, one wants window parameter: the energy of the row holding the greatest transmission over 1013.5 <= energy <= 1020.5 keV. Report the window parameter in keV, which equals 1018.0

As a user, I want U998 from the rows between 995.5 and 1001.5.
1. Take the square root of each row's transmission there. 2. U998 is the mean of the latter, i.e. 1.68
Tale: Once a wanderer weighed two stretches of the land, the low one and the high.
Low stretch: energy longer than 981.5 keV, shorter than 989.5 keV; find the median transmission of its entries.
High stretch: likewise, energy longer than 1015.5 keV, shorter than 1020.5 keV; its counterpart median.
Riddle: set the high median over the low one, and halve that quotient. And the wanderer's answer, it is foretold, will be 0.69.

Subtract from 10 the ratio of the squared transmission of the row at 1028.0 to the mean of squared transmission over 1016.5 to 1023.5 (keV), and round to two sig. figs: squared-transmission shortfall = 8.8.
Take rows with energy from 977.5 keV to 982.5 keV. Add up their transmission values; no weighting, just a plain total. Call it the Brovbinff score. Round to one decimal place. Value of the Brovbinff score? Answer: 13.1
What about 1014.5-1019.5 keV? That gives 15.4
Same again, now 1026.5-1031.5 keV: 16.3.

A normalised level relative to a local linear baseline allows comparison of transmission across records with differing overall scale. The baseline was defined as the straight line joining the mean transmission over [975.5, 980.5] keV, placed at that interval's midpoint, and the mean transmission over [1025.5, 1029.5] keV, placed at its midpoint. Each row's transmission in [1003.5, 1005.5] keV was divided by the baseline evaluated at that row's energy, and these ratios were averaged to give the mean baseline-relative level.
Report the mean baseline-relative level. 0.83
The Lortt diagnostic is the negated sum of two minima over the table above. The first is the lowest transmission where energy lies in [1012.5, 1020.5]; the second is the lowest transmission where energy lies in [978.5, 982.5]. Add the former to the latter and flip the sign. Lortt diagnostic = -5.1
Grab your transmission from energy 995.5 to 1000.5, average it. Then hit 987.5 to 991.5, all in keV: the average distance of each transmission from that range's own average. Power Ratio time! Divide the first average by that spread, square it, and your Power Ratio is 568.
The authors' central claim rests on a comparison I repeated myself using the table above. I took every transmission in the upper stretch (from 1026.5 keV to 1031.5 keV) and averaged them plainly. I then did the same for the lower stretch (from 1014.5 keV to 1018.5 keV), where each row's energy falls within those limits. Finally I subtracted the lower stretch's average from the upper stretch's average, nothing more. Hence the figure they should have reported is 0.16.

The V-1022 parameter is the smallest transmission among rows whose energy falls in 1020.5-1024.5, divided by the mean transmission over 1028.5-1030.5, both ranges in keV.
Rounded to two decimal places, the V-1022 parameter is 0.97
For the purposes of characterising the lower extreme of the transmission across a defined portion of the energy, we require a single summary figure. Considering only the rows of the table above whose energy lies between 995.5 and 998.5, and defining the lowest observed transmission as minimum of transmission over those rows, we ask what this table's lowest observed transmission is 2.851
